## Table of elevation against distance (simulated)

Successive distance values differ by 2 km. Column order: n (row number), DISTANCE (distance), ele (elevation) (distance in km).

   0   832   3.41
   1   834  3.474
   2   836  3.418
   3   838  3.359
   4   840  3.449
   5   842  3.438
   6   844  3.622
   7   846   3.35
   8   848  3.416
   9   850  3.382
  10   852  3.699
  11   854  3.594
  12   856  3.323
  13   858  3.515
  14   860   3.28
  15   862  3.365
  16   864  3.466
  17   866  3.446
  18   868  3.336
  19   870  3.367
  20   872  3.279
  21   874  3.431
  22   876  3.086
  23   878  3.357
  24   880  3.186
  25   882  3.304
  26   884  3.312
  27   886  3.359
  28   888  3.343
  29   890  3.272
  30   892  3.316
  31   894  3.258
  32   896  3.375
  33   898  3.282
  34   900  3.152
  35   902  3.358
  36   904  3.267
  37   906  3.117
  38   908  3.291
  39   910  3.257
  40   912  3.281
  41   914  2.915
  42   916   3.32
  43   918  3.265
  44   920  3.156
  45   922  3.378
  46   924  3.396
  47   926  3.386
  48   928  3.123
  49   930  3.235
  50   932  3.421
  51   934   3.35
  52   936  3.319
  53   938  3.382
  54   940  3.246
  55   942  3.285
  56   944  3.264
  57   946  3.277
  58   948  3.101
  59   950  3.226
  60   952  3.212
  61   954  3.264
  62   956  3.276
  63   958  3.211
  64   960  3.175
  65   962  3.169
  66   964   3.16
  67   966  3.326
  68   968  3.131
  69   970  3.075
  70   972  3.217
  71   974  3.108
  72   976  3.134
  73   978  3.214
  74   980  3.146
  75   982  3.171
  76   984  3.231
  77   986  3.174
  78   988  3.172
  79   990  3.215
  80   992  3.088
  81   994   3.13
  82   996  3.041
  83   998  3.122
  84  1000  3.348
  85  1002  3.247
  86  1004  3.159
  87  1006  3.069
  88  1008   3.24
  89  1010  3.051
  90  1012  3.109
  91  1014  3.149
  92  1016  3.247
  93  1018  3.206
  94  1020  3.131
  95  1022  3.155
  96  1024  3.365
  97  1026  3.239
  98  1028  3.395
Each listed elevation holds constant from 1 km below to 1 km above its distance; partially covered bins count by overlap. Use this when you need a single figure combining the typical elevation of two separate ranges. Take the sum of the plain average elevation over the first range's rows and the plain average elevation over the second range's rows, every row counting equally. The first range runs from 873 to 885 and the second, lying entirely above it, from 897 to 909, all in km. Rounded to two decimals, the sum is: 6.52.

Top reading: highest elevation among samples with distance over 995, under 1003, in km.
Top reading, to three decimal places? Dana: 3.348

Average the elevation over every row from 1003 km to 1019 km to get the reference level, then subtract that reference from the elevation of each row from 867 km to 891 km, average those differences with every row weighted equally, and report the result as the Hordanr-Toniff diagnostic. 0.15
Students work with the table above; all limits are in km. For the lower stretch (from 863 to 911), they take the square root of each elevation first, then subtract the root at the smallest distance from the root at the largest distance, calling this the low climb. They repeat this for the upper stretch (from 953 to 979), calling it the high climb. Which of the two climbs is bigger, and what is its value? -0.01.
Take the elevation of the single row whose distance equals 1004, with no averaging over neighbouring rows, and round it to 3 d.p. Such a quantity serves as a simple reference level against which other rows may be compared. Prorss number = 3.159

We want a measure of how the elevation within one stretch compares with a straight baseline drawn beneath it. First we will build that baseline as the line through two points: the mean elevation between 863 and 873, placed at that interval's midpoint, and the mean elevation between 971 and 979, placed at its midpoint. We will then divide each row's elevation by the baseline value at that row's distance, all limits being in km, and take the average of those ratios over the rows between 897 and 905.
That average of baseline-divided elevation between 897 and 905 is 0.99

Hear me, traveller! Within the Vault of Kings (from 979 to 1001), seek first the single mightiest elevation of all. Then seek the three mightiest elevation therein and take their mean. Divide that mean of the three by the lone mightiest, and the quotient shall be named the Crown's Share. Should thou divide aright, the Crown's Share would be 0.975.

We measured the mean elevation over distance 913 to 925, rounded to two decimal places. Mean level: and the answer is 3.24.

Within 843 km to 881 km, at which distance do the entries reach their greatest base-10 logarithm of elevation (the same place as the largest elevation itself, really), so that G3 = 852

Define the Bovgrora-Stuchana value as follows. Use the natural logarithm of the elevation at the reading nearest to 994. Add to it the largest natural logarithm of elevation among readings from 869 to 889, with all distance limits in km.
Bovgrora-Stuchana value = 2.37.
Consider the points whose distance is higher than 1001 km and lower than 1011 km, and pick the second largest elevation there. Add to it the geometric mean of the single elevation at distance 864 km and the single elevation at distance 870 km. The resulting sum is 6.66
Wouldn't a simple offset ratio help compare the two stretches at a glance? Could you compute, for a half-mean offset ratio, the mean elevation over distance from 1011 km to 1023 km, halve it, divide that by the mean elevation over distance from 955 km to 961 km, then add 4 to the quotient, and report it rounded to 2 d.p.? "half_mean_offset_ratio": 4.49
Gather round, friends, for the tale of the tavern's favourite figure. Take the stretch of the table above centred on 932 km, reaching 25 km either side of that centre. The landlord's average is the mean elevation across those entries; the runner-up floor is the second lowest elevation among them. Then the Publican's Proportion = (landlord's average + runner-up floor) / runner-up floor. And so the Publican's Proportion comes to 2.05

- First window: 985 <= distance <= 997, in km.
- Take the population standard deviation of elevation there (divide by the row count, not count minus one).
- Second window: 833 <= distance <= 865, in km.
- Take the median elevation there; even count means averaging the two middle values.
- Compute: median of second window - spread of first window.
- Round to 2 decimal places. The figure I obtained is 3.37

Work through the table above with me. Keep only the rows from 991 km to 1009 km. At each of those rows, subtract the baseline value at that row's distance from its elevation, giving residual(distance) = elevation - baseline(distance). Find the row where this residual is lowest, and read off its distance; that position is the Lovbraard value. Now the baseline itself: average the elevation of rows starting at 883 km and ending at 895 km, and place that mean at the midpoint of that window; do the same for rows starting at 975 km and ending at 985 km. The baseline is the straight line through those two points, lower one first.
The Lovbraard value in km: 996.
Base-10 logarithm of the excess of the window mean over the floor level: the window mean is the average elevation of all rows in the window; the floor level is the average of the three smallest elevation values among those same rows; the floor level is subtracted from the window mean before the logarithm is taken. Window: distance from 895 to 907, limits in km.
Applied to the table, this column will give -1.1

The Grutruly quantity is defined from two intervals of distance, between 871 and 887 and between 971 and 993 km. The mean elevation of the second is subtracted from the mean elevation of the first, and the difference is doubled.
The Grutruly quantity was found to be 0.24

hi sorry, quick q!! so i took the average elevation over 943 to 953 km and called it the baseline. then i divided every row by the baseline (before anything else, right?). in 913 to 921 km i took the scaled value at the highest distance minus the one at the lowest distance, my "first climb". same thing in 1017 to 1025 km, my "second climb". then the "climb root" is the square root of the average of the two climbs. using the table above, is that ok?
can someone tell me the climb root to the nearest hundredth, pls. 0.25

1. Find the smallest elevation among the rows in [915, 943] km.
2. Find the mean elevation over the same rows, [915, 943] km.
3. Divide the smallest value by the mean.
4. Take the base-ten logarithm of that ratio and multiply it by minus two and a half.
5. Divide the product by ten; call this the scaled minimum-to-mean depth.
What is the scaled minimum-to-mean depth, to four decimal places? 0.0061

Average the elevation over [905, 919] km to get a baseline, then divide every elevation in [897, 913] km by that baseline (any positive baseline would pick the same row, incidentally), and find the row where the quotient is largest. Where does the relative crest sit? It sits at 902 km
